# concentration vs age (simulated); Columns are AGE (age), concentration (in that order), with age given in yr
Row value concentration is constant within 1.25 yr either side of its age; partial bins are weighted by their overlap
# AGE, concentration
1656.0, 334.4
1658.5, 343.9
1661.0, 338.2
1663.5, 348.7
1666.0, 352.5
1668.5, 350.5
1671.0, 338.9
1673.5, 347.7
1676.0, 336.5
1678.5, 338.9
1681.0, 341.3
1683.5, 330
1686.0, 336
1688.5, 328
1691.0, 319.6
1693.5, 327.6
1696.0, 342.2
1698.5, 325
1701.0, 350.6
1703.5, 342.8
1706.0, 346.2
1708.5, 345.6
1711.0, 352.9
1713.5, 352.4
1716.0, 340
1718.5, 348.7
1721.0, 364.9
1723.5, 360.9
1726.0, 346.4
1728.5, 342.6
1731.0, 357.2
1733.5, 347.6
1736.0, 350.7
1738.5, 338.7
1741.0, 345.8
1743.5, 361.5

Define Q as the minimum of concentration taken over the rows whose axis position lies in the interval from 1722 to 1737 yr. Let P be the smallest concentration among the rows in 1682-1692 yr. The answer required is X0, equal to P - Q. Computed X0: -23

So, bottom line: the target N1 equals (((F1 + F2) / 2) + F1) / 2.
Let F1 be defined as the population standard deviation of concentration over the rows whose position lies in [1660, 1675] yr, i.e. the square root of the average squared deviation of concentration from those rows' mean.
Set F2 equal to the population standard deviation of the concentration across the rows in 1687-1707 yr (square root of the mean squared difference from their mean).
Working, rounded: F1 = 6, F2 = 11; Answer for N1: 6.8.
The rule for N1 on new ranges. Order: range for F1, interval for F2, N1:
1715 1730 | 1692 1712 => 9.3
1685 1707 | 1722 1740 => 9.4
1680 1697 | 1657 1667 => 7.0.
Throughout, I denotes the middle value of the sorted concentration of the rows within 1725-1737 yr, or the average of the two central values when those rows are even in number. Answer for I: 348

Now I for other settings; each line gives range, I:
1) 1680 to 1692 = 330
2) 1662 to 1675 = 349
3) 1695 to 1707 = 343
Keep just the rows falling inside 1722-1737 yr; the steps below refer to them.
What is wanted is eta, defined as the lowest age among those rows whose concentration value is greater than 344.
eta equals 1723.5 yr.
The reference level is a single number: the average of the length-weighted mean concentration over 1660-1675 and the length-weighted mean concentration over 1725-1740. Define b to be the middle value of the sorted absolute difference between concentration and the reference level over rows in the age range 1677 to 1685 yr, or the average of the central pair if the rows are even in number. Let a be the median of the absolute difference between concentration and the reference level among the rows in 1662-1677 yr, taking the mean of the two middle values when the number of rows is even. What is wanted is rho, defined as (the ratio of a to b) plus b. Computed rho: 8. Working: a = 4.9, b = 8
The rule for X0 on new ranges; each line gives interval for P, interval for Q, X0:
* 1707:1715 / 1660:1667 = 7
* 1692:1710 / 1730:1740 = -14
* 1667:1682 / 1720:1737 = -6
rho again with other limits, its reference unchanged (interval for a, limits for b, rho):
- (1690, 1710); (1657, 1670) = 5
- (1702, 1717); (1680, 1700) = 18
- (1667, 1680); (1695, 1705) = 6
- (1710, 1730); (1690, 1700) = 21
